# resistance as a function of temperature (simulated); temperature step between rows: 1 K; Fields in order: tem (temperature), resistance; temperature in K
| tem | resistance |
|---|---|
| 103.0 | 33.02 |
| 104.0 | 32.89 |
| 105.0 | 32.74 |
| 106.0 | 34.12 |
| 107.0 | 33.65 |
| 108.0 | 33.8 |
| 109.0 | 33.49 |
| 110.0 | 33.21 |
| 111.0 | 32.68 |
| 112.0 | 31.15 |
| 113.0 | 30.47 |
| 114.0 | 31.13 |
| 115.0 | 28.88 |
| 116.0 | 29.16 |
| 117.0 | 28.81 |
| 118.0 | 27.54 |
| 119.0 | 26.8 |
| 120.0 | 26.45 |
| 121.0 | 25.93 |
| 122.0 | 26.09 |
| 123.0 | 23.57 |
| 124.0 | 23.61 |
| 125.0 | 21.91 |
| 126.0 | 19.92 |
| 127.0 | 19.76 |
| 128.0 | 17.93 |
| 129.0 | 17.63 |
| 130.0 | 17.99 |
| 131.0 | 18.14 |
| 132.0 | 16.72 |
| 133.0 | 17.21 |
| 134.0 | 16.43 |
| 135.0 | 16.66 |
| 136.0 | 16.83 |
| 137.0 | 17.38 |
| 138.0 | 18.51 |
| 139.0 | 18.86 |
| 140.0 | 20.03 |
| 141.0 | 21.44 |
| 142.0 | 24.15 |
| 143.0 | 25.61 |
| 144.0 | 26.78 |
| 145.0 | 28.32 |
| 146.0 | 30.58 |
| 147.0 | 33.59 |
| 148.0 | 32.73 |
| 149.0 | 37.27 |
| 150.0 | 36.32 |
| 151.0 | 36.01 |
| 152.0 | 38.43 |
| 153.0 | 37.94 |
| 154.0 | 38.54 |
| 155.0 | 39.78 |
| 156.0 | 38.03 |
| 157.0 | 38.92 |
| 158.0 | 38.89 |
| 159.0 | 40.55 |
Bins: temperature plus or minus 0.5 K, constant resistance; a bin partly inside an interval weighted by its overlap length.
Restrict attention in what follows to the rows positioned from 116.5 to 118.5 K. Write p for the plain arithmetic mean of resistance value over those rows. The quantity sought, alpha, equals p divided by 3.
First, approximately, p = 28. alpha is 9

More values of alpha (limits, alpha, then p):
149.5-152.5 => 12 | 37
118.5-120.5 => 9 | 27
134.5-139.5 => 6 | 18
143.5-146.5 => 10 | 29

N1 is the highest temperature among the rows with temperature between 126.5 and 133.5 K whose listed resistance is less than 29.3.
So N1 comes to 133.0 K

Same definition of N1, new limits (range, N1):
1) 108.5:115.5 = 115.0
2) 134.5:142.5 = 142.0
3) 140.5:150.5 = 145.0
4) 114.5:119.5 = 119.0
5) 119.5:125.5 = 125.0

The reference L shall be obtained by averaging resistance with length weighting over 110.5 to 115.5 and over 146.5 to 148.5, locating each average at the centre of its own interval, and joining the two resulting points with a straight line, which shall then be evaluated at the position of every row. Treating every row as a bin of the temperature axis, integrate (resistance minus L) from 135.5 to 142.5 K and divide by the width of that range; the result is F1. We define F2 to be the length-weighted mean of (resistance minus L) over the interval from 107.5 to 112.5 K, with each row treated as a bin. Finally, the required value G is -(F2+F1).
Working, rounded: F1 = -13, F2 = 2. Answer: 11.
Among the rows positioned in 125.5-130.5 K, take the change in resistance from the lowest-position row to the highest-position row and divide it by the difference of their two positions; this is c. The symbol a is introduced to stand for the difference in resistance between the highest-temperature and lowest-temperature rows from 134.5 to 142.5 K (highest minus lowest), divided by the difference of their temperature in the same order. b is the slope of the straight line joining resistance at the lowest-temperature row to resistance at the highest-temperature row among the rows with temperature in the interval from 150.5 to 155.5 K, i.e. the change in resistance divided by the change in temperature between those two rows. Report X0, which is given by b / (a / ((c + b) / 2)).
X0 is 0.2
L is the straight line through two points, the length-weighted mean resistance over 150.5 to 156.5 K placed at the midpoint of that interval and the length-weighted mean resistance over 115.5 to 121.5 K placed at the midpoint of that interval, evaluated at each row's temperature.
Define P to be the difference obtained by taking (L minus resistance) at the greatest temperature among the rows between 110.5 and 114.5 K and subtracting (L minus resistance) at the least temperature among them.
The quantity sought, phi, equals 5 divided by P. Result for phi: 2.0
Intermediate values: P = 2.5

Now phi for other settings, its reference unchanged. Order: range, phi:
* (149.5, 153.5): -7.1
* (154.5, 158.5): 2.8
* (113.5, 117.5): 1.5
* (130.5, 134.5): 1.9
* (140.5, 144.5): -1.1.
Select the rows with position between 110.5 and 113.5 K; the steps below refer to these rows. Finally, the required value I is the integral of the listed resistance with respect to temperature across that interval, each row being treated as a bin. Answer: 94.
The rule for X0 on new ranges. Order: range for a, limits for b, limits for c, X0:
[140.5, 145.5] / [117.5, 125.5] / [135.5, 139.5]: 0.0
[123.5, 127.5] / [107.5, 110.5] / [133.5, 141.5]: 0.0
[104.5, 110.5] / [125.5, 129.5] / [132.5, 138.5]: 2.0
